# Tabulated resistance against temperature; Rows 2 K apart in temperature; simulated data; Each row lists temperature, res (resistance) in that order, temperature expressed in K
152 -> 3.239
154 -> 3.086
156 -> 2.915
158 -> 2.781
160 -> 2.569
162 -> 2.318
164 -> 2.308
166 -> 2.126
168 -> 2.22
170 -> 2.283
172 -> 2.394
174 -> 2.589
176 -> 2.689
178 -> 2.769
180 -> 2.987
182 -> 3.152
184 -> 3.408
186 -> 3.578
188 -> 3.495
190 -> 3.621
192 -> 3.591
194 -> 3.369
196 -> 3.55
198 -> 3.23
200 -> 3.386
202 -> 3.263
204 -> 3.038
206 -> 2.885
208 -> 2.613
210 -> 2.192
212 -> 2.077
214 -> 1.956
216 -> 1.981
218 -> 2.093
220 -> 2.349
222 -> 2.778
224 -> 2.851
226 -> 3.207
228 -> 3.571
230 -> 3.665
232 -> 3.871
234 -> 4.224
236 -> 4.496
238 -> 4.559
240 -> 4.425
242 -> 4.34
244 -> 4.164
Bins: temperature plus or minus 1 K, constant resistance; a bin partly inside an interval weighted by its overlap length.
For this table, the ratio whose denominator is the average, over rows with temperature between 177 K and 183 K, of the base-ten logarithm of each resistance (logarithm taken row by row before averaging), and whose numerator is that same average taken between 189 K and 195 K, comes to 1.16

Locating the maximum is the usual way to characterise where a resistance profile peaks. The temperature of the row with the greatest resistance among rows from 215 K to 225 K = 224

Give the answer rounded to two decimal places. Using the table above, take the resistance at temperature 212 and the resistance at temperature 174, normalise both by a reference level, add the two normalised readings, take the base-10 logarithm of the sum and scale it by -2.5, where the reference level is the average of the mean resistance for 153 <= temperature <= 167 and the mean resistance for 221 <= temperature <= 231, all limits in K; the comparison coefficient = -0.52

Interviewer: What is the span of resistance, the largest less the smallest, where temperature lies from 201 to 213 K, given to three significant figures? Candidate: 1.19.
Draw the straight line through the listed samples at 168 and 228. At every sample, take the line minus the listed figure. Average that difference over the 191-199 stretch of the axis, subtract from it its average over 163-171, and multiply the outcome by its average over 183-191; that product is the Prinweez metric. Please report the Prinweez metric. 0.50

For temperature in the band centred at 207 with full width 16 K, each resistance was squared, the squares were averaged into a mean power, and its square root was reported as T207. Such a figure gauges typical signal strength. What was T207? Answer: 2.7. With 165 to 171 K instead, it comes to 2.2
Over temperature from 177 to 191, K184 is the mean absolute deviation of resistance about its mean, 0.27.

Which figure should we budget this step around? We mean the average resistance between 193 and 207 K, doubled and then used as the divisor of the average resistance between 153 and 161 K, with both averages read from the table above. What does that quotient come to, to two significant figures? 0.44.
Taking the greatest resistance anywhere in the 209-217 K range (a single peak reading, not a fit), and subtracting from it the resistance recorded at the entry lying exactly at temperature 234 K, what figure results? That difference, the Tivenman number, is -2.0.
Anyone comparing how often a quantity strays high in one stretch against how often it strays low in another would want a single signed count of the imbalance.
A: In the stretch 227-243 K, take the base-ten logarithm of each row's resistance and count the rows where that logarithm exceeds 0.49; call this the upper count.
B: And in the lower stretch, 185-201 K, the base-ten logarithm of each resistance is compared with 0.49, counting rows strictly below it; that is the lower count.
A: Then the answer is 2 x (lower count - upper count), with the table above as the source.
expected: -16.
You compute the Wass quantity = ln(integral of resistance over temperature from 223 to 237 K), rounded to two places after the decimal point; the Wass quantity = 3.95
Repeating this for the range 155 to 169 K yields 3.54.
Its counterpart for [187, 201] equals 3.88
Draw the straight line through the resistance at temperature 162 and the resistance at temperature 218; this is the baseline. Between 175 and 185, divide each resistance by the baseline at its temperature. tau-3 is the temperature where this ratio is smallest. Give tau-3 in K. 176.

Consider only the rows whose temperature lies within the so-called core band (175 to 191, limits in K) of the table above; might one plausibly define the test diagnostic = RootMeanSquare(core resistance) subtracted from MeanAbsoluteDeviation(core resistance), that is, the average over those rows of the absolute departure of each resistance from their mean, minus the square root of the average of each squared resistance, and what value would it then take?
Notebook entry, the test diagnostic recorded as -2.9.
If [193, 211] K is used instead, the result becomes -2.8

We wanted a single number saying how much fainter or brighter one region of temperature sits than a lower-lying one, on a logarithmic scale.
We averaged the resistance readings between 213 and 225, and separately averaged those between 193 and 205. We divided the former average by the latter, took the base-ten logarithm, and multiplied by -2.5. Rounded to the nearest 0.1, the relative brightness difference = 0.4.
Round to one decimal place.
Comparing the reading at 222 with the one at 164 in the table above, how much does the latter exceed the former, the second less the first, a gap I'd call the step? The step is -0.5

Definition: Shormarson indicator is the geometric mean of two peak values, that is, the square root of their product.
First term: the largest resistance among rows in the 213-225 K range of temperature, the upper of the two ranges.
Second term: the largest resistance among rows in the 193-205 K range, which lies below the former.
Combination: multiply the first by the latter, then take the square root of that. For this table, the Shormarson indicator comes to 3.2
